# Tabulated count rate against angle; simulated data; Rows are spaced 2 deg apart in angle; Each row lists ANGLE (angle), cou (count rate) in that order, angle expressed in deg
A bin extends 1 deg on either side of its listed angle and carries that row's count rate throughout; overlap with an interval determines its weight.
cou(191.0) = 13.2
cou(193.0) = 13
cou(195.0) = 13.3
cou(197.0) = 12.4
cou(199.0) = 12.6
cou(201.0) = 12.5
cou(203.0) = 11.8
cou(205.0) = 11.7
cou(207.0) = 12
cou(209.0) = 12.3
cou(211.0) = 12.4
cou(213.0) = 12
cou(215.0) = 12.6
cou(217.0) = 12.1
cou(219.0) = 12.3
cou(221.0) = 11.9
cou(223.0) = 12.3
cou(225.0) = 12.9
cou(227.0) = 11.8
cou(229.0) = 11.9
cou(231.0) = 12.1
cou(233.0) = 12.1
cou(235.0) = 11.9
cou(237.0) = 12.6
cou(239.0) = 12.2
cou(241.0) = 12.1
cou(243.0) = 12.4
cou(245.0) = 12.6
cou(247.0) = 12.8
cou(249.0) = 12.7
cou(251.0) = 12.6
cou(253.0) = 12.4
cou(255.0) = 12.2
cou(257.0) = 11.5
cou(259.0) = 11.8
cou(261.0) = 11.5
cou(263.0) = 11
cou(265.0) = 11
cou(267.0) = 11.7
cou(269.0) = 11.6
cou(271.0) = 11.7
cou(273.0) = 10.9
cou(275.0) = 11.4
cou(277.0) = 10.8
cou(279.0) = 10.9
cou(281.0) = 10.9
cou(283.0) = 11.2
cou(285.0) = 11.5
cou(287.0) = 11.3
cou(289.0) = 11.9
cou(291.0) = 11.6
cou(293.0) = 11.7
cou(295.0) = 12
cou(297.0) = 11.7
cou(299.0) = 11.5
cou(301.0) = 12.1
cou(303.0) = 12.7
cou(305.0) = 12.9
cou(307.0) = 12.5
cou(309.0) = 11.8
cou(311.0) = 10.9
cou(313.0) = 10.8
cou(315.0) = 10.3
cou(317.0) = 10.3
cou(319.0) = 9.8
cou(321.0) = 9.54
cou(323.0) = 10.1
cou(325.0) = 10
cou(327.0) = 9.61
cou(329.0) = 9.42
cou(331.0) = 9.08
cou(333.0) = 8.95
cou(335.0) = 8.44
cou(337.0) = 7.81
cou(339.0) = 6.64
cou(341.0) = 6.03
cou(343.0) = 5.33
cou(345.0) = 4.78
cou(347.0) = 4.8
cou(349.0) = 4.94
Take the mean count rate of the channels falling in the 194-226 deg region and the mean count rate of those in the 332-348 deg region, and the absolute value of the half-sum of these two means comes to 9.5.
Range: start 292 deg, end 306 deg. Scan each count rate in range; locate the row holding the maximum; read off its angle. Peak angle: 305.0 deg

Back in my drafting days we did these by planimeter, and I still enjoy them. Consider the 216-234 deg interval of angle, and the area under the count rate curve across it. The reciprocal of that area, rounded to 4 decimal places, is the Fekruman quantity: 0.0046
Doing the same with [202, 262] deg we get 0.0014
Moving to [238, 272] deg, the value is 0.0025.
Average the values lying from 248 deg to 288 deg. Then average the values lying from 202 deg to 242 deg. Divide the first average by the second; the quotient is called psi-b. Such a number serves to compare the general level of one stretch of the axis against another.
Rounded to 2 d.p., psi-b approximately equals 0.95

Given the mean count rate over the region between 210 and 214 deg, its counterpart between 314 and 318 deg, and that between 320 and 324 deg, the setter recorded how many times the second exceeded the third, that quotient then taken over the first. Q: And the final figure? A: 0.086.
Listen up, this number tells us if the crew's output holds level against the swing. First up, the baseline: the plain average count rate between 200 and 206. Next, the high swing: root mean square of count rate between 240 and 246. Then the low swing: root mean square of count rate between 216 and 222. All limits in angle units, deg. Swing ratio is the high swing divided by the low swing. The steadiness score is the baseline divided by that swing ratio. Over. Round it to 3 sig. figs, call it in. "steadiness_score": 11.7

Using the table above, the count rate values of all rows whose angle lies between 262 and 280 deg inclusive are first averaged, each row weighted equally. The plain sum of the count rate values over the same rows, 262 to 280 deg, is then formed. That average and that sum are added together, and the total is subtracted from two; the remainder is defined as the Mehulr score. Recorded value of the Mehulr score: -110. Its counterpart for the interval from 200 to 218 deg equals -120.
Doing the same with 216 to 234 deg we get -120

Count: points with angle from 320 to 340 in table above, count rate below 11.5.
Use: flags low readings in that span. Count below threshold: 10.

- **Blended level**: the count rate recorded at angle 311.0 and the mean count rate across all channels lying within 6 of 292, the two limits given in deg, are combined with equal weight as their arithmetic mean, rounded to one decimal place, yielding 11.3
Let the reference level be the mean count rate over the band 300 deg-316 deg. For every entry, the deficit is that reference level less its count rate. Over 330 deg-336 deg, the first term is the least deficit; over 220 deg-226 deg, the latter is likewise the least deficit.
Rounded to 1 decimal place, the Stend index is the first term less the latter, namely 3.8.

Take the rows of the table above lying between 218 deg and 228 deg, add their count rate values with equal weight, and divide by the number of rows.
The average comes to 12.2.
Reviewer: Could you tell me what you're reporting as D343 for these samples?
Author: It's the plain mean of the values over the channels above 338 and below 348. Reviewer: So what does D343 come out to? 5.5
